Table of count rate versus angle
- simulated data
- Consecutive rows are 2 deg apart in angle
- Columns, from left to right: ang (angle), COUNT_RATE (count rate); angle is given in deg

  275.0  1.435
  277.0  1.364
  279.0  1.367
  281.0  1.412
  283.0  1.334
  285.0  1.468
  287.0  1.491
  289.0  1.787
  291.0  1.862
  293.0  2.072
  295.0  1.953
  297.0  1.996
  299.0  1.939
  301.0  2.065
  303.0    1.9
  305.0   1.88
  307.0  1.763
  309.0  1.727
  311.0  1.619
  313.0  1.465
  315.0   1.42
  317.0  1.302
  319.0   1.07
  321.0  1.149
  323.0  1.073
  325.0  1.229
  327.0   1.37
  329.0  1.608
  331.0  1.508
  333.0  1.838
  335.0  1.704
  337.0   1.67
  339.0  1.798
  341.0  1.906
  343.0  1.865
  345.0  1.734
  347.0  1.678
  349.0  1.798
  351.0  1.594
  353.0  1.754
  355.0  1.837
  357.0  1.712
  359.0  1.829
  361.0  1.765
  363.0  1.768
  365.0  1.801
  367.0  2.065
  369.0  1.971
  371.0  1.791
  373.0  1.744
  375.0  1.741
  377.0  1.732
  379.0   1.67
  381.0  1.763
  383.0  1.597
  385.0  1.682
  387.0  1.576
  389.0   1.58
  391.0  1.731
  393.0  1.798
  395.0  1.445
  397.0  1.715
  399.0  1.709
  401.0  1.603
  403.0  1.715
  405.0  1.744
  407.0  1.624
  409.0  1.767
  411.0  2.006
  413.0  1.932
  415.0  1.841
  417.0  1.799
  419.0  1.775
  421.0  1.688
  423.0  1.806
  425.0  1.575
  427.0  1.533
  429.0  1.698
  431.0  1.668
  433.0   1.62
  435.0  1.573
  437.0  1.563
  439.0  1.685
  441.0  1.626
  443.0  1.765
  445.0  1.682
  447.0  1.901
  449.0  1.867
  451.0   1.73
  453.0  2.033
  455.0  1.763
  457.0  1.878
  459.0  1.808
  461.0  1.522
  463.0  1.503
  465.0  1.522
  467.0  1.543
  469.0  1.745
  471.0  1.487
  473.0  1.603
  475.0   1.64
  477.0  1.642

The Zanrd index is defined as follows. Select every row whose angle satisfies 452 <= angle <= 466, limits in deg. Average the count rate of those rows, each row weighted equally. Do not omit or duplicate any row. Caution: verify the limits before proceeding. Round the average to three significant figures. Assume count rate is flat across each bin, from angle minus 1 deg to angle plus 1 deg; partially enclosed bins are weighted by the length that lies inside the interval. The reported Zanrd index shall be 1.72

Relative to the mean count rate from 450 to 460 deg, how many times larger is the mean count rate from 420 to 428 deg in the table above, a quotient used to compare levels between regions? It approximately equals 0.90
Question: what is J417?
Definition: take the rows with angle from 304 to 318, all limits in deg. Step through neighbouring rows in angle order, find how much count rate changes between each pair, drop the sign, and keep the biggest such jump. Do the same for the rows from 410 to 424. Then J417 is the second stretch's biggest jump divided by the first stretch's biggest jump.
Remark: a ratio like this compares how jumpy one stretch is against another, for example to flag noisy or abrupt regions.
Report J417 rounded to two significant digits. 0.77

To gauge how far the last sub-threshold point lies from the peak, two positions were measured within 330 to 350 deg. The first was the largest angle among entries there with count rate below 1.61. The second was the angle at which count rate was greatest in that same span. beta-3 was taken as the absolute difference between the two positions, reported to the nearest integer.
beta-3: 10 deg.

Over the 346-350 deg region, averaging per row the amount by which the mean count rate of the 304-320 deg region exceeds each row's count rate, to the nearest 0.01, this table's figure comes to -0.21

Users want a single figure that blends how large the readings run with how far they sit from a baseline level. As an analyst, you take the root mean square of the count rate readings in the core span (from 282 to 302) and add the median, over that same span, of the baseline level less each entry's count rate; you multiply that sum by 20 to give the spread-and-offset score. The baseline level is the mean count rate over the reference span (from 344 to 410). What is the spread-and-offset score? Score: 32.9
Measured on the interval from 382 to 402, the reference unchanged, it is 34.6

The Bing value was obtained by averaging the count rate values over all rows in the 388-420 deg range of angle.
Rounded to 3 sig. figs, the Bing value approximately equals 1.74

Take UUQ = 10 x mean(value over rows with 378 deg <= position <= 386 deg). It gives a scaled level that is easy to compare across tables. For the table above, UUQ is 16.8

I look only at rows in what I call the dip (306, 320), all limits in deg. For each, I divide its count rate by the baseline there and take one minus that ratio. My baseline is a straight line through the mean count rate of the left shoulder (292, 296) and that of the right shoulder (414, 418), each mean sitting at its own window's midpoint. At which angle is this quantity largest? 319.0 deg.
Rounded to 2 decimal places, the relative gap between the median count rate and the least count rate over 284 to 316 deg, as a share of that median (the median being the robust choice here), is 0.22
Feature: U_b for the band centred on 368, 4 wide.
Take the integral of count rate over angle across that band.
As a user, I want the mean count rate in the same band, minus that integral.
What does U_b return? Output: -6.05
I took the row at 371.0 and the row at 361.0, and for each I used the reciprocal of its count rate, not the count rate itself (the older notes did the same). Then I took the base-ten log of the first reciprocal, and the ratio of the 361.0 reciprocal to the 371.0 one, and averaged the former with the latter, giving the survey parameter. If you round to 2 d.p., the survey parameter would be 0.38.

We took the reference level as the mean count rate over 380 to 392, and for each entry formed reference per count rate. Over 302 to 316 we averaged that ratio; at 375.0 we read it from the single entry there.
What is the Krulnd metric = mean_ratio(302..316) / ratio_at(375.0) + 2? 3.05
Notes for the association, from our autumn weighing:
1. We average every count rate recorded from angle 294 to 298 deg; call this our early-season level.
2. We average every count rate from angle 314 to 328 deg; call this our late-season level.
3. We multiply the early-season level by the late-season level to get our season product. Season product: 2.43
